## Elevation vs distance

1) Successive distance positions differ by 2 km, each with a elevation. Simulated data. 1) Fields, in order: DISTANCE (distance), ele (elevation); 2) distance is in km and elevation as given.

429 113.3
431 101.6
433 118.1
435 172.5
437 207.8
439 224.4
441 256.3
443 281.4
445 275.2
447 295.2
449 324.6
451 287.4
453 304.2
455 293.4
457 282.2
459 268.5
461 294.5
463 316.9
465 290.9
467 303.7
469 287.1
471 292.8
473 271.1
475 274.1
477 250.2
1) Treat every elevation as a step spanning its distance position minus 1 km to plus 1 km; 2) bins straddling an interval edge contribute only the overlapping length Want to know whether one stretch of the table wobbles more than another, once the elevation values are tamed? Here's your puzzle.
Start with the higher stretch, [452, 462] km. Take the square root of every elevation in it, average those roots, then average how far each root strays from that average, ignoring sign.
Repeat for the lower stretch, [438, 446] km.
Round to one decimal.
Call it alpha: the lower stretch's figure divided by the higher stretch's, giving 1.9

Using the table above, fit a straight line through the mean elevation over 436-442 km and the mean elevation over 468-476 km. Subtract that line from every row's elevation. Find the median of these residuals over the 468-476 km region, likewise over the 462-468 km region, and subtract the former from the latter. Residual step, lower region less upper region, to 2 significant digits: 31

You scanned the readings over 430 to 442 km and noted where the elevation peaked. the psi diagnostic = 441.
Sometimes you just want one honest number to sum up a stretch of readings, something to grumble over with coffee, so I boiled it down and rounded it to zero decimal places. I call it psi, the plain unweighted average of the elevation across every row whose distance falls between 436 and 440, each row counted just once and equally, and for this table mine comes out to 216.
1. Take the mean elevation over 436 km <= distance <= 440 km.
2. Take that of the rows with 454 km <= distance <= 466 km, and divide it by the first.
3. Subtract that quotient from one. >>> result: -0.35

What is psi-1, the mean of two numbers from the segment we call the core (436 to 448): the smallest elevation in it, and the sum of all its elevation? 874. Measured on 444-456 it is 1028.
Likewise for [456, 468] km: 1013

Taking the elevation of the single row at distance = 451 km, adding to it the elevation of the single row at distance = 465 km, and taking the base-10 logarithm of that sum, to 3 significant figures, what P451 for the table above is 2.76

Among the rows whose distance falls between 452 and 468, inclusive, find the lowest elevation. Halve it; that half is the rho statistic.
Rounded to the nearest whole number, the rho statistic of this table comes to 134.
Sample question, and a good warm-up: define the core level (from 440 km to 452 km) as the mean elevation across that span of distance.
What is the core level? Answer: 287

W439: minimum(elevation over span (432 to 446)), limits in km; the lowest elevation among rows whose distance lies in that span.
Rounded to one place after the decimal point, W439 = 118.1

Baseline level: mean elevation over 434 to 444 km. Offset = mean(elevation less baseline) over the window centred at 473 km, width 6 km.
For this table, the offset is 51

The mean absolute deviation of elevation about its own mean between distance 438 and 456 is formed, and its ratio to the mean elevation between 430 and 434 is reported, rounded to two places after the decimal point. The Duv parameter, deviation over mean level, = 0.19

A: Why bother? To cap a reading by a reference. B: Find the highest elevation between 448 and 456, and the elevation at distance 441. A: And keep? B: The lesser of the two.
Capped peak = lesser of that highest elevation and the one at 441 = 256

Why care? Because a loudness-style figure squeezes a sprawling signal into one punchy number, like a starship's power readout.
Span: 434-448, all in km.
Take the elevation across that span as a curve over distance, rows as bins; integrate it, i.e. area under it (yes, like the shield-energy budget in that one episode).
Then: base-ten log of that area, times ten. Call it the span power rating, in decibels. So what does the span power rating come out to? 35.3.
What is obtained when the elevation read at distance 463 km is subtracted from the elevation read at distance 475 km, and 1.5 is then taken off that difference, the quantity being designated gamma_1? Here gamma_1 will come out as -44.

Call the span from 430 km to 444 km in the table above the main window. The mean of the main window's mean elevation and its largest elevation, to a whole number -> 238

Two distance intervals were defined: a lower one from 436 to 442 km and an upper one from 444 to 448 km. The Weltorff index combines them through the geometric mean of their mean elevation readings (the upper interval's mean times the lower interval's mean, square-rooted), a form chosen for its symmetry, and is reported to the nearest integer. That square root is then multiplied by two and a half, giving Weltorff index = 640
